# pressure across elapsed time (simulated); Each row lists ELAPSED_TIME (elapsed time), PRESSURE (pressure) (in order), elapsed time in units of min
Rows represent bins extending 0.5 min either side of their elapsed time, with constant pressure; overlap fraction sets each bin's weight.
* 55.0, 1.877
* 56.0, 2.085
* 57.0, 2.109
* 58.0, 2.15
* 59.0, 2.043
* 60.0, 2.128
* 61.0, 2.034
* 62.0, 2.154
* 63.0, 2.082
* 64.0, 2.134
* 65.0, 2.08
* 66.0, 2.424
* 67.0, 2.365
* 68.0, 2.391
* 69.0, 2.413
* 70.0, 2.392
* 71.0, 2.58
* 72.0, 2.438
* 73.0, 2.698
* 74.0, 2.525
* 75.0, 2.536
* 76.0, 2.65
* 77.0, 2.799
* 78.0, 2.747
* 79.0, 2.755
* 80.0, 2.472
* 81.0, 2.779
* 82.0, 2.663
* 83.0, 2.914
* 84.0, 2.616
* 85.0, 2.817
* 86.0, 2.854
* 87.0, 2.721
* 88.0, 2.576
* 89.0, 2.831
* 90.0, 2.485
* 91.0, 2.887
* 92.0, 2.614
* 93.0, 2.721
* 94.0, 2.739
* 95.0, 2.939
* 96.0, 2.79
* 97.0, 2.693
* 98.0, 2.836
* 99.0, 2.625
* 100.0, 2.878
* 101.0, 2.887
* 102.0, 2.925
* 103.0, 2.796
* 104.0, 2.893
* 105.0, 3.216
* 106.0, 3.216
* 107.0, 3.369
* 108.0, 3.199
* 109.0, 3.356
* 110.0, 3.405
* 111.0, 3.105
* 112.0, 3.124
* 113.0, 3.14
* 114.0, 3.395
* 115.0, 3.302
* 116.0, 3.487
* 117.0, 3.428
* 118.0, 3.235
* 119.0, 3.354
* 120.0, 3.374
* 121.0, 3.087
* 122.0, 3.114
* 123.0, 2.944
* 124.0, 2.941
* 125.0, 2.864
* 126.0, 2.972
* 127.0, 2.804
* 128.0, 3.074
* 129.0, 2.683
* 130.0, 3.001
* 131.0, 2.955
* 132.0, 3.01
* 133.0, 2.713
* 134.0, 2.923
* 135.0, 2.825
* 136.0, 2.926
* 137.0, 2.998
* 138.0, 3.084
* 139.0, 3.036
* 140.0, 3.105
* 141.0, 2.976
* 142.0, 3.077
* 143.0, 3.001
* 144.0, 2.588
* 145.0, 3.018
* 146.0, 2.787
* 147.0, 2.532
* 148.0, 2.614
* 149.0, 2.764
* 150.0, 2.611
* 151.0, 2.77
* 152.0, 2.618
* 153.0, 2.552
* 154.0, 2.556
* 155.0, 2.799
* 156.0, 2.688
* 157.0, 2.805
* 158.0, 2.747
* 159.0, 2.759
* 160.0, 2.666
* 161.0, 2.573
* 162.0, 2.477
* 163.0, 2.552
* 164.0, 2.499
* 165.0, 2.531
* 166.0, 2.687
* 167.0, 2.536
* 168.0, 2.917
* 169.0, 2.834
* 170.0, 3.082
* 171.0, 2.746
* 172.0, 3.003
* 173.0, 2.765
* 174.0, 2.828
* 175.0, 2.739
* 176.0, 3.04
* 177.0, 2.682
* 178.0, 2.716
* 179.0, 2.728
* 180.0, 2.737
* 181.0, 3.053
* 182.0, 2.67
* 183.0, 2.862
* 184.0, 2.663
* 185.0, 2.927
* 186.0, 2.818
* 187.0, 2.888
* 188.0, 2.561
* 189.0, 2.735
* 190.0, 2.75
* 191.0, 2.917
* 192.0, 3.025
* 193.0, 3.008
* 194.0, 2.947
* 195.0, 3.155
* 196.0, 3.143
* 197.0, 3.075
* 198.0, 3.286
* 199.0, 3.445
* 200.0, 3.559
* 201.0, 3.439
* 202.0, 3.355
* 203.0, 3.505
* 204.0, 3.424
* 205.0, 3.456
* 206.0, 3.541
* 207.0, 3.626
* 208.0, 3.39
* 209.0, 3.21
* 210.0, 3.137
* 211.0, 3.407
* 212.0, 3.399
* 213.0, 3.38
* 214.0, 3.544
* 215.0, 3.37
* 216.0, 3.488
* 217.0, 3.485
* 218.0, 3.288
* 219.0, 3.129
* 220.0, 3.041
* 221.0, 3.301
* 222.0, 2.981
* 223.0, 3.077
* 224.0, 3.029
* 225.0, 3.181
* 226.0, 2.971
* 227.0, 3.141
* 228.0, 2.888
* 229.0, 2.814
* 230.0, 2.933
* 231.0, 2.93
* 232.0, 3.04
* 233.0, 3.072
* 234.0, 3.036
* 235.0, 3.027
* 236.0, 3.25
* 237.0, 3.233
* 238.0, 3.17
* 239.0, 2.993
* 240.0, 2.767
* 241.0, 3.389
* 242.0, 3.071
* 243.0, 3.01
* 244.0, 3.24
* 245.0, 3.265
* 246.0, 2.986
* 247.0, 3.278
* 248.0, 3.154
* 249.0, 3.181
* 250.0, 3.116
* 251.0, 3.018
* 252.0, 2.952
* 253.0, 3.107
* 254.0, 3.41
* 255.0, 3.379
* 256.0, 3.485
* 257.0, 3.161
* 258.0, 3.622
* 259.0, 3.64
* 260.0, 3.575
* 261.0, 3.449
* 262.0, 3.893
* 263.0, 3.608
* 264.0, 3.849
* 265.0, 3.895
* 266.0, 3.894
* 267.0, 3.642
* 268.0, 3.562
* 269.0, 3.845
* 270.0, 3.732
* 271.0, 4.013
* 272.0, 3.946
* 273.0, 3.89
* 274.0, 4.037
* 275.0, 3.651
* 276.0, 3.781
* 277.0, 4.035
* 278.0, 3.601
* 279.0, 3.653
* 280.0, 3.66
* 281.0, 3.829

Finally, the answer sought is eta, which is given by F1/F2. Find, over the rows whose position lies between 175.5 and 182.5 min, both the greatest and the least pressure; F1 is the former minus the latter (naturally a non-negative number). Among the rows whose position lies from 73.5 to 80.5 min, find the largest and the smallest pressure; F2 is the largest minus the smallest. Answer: 1.17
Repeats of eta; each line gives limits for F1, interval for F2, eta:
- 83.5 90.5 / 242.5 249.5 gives 1.26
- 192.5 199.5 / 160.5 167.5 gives 2.37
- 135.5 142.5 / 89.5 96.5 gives 0.39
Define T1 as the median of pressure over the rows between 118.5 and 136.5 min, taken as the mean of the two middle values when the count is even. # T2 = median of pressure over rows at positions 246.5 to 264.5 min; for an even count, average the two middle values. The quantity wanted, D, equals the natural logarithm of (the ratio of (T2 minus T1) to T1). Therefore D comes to -1.9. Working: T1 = 2.95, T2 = 3.39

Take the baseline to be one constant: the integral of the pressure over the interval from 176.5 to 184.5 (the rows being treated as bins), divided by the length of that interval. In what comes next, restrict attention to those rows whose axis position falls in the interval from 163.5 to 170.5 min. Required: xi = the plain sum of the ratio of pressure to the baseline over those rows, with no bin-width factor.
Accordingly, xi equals 6.9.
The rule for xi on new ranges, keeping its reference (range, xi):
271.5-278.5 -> 9.7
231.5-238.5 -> 7.9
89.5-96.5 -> 6.9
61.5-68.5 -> 5.7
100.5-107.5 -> 7.7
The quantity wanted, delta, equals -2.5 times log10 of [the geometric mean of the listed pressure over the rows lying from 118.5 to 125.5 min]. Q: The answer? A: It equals -1.23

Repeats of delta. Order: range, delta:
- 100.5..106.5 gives -1.19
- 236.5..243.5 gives -1.22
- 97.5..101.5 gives -1.12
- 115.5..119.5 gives -1.32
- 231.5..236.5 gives -1.22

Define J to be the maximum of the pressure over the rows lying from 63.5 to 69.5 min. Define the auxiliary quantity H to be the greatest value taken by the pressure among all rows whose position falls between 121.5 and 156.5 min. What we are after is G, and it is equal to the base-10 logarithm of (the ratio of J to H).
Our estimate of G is -0.11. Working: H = 3.114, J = 2.424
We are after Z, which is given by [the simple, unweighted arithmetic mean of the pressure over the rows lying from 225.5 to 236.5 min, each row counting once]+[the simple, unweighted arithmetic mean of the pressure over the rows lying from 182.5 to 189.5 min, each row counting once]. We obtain 5.79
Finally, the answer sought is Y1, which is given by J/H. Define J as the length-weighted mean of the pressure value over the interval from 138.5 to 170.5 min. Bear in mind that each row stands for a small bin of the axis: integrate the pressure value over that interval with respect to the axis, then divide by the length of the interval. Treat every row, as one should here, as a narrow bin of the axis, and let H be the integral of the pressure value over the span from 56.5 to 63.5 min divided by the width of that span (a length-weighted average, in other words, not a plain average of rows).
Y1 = 1.31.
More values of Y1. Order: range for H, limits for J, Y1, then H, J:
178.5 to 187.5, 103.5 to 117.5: 1.16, 2.82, 3.3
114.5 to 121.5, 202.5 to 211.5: 1.03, 3.32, 3.4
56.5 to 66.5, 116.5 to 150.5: 1.38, 2.13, 3.0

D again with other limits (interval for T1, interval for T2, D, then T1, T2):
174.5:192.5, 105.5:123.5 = -1.7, 2.74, 3.27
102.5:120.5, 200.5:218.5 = -3.1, 3.27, 3.42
